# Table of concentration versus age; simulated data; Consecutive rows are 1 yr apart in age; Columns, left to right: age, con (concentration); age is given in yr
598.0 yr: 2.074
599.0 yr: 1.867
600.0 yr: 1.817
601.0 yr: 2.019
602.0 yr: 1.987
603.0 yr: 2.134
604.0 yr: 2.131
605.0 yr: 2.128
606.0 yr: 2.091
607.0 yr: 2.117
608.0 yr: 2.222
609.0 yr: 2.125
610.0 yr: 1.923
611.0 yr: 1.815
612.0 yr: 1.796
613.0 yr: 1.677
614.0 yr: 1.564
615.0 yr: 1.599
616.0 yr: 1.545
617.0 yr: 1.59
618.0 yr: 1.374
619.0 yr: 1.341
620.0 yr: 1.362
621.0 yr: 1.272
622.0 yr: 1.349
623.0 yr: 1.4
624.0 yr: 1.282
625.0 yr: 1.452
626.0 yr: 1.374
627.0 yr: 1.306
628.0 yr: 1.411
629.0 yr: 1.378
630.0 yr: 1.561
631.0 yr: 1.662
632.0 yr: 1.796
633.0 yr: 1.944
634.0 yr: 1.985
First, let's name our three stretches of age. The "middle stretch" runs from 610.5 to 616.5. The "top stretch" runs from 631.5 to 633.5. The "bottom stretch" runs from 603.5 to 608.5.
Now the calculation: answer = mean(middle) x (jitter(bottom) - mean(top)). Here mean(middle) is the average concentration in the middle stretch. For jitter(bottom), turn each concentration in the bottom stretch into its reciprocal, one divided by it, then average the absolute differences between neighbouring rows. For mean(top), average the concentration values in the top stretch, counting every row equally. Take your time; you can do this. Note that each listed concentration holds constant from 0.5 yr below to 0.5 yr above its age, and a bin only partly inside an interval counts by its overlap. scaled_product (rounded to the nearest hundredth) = -3.10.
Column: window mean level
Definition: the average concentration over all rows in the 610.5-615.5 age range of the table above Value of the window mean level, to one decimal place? 1.7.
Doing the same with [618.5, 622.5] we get 1.3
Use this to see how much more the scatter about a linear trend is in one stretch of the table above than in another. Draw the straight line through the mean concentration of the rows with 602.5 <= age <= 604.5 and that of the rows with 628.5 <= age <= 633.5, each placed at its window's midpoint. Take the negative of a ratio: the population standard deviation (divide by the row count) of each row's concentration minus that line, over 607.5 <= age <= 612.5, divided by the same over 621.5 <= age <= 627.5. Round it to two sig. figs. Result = -2.4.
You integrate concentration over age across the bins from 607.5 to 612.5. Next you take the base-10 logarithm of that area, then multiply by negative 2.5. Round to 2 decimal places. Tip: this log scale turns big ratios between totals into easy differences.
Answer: -2.49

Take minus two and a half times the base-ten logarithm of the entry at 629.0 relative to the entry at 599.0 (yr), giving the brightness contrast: 0.33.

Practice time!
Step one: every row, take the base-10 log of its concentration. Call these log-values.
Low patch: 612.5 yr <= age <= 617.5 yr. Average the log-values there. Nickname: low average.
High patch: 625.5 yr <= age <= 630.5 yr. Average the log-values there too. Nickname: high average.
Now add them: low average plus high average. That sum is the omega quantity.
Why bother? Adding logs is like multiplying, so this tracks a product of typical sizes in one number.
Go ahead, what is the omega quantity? 0.35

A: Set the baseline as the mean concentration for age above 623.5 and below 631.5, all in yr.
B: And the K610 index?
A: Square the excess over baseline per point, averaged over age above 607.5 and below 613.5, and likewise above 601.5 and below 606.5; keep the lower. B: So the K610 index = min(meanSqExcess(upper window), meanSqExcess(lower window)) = 0.28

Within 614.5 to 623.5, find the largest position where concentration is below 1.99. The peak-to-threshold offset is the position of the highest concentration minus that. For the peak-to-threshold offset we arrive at -8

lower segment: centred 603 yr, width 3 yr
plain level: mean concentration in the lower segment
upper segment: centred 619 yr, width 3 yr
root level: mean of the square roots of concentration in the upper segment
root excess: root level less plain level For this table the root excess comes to -0.92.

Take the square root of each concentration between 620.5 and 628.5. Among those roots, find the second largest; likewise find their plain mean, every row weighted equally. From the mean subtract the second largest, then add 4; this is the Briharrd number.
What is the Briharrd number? 3.98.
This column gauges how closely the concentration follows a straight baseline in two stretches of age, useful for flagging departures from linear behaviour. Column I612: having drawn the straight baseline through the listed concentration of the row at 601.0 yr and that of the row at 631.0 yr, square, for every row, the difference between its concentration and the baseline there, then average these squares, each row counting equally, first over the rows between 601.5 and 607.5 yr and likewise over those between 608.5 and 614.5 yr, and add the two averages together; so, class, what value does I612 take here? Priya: 0.050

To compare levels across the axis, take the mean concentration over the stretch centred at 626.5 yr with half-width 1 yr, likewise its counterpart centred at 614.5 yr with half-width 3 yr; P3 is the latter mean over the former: 1.22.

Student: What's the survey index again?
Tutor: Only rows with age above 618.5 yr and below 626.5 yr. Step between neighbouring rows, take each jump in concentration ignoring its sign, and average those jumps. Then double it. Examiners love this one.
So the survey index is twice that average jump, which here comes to 0.17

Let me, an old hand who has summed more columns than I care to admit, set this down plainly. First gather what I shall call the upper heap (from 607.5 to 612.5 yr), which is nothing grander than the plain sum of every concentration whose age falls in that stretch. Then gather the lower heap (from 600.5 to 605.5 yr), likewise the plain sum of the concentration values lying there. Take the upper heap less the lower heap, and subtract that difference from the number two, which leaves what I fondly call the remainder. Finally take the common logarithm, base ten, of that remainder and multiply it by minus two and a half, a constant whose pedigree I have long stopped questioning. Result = -1.00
